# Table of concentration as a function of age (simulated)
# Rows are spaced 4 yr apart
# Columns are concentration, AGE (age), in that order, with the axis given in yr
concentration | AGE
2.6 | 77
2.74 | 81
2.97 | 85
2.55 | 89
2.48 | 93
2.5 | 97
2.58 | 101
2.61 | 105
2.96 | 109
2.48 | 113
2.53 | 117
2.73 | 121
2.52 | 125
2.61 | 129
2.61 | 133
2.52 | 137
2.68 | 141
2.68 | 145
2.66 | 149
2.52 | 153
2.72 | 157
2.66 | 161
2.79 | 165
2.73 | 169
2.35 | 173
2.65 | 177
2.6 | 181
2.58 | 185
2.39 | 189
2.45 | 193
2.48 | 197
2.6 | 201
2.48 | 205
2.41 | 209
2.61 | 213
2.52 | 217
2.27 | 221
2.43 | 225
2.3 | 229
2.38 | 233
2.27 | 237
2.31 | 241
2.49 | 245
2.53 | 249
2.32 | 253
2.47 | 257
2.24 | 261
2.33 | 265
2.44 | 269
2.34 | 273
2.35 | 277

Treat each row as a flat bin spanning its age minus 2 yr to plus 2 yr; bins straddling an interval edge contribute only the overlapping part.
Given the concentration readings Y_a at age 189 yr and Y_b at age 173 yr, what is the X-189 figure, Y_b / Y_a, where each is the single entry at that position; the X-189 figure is 0.98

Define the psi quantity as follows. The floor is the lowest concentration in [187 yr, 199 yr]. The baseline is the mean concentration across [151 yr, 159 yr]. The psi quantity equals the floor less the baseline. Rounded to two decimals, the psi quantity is -0.23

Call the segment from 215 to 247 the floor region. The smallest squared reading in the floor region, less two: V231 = 3.15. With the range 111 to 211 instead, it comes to 3.52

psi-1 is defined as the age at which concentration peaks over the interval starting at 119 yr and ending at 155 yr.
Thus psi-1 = 121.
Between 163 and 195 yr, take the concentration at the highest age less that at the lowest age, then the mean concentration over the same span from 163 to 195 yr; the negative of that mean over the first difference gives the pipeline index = 8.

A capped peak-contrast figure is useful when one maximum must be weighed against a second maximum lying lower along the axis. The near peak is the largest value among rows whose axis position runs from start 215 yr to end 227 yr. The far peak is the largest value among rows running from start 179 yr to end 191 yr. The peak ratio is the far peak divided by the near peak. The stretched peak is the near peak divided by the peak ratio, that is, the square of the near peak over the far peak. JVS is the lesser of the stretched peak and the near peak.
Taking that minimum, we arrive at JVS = 2.44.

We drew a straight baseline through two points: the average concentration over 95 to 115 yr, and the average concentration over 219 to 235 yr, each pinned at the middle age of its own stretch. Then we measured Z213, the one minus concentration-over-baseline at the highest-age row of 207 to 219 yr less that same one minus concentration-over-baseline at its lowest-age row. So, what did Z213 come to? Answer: -0.05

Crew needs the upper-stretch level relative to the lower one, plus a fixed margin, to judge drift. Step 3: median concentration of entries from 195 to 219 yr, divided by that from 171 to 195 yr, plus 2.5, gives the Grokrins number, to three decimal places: 3.494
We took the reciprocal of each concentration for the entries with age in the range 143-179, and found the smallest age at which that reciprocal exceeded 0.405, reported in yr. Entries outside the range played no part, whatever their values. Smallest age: 173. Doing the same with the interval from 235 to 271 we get 237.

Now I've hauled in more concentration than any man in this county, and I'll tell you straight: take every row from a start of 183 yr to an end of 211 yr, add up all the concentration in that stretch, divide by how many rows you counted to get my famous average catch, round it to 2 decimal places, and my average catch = 2.48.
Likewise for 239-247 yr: 2.40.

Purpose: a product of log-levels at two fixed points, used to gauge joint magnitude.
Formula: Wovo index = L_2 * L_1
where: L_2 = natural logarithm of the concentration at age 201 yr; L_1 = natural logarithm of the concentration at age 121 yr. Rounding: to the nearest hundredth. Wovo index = 0.96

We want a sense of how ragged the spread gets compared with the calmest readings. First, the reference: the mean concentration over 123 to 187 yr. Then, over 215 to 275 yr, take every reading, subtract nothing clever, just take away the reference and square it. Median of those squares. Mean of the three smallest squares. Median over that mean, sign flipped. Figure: -6.9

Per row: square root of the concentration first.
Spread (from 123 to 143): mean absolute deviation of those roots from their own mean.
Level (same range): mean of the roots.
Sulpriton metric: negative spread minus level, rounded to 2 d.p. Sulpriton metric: -1.63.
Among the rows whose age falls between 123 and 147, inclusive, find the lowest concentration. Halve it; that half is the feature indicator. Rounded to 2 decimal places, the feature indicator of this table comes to 1.26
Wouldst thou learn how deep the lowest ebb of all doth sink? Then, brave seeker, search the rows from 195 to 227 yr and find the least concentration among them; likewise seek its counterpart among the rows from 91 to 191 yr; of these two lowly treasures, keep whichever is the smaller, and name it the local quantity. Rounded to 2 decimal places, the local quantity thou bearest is 2.27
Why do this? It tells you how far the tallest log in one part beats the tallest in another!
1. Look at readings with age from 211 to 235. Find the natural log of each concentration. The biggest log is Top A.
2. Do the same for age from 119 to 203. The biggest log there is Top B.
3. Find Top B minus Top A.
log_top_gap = 0.067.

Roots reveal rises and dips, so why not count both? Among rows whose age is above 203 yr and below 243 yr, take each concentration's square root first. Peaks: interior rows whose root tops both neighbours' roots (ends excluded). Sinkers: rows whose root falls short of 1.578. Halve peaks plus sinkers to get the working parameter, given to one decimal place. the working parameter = 5.5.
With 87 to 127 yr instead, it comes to 2.0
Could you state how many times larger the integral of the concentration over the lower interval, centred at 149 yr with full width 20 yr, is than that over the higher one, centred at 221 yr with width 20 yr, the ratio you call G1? 1.09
